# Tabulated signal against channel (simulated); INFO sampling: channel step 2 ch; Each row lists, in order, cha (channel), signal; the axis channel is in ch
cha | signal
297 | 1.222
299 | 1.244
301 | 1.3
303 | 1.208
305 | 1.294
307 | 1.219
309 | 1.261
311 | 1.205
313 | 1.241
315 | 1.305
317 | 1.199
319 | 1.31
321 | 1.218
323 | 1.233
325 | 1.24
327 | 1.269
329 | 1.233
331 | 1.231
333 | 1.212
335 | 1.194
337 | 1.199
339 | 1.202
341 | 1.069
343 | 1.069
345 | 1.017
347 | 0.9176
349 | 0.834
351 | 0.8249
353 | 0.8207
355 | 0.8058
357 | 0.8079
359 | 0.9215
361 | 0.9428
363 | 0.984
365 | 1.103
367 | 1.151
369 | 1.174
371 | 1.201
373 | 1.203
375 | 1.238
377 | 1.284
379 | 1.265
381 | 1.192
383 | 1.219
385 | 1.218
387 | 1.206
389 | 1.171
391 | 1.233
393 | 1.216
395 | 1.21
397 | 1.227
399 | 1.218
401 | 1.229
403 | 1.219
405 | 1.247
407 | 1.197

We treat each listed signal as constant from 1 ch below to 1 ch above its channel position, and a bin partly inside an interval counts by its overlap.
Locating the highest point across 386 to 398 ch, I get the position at 391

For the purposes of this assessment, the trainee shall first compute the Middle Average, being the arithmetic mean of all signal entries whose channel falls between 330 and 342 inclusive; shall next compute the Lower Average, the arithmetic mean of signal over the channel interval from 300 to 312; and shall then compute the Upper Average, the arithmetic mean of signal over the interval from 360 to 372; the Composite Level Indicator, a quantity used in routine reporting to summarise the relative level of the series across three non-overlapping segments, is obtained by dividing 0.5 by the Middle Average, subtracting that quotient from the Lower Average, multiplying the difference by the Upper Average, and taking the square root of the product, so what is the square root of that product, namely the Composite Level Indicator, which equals 0.95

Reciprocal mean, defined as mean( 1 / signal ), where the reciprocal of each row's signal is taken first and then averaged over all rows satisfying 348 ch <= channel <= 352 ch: 1.21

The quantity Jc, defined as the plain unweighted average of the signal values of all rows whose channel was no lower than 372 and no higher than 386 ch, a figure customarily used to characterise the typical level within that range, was 1.23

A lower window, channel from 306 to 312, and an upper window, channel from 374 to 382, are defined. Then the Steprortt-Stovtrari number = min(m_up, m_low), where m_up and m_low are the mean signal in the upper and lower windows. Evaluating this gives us 1.23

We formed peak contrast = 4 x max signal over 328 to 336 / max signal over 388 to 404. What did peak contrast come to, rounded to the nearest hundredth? 4.00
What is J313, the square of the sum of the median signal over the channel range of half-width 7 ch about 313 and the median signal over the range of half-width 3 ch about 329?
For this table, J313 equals 6.1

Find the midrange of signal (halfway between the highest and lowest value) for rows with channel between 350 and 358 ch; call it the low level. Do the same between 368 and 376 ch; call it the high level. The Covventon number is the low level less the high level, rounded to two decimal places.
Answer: -0.39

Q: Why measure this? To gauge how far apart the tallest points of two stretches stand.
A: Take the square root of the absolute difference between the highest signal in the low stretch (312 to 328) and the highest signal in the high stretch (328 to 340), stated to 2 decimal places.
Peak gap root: 0.28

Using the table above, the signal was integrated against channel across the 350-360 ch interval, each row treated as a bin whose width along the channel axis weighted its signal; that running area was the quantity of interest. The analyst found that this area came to 8.4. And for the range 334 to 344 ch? 11.5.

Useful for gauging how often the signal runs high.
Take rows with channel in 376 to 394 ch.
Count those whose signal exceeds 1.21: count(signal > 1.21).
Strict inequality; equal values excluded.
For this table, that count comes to 6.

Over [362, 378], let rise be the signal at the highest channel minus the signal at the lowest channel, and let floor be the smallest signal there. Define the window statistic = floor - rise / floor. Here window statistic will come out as 0.68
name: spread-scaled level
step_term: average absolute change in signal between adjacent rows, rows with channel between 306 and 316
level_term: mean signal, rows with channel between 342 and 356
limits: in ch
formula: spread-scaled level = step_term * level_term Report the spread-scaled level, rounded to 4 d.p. 0.0445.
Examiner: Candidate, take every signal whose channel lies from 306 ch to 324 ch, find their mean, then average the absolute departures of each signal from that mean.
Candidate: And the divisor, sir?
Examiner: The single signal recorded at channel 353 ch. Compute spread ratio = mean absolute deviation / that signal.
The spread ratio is 0.039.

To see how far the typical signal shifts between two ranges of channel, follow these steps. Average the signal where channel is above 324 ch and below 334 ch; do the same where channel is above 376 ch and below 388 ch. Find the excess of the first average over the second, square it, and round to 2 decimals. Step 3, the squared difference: 0.00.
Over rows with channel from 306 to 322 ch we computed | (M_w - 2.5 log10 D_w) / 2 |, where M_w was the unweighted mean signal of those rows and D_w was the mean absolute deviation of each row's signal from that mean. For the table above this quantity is 2.44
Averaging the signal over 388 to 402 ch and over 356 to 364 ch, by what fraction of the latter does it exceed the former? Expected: -0.33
